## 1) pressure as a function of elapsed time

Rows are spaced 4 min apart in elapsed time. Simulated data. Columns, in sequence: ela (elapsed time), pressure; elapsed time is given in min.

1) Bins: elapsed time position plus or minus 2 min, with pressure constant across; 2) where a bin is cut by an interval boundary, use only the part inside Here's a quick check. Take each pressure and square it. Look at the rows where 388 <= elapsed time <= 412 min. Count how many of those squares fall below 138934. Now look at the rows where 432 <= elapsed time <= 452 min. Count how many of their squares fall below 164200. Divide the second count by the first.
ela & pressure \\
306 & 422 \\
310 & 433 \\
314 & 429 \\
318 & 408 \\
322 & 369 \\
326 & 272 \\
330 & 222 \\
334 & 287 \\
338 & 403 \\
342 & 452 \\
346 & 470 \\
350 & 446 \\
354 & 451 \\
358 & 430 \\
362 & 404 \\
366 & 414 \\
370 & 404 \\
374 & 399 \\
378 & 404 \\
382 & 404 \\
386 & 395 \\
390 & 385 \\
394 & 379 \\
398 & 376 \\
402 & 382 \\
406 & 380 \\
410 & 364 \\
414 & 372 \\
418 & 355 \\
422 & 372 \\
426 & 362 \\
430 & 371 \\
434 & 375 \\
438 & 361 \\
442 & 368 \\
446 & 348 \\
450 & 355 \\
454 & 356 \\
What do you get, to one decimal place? 5.0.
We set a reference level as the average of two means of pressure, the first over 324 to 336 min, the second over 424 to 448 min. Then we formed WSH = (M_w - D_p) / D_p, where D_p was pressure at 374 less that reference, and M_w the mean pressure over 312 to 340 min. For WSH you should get 3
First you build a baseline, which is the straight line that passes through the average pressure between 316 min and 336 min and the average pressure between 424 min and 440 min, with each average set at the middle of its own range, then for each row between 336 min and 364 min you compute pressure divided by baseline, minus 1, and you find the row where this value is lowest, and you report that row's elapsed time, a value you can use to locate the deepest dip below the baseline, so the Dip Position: 362 min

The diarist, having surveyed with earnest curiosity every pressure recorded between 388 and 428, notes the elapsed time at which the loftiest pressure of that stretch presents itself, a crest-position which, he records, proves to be 390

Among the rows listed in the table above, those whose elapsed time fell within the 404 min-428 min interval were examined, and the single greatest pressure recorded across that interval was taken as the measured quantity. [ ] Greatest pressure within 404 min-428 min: 380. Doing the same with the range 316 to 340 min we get 408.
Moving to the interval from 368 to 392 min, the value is 404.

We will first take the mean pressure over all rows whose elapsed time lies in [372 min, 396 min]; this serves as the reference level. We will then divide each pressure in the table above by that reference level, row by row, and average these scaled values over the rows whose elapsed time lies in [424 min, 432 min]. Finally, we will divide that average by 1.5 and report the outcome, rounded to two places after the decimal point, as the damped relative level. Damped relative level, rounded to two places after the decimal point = 0.62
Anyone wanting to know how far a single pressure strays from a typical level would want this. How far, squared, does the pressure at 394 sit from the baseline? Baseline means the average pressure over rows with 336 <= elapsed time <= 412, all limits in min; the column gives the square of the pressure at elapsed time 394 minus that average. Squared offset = 811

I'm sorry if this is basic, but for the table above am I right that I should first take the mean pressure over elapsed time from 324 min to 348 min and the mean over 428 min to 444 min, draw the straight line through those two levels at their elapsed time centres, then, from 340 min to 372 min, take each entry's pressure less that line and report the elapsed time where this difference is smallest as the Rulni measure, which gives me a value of 370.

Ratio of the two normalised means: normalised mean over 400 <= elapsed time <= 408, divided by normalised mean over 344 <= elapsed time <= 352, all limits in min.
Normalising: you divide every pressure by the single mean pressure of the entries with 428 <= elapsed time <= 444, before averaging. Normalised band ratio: 0.832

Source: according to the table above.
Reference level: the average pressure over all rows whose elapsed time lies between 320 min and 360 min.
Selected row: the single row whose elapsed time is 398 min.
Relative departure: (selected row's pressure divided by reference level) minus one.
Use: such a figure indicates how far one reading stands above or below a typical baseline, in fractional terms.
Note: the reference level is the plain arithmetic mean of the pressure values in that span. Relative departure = -0.011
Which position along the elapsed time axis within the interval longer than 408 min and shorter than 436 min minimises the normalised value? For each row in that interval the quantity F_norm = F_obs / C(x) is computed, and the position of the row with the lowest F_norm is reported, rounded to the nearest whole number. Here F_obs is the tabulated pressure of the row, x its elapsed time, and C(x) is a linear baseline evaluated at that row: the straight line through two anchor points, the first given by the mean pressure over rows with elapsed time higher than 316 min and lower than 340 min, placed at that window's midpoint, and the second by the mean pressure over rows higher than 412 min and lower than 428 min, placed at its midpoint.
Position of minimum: 418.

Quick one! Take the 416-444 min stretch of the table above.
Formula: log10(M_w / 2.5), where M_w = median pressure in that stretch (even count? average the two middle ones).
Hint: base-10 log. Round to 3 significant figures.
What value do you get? 2.17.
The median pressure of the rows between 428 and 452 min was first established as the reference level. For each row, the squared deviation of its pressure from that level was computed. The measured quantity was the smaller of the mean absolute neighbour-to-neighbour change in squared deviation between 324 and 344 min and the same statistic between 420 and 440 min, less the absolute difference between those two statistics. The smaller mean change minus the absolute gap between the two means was -9061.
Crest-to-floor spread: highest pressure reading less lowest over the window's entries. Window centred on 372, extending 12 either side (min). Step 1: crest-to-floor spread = 15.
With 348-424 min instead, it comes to 96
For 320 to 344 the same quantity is 230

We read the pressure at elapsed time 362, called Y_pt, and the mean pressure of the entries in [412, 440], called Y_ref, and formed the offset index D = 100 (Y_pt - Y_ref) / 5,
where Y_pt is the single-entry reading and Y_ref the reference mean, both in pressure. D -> 743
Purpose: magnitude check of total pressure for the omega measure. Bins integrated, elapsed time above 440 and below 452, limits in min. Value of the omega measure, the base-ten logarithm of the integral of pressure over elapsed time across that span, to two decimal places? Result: 3.63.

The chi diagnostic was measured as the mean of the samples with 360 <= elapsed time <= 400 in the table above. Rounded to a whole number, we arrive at 396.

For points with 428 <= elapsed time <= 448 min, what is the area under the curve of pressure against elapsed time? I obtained 7292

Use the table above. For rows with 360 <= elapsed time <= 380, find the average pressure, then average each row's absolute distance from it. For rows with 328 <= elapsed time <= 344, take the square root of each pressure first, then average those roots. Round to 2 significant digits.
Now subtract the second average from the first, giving -15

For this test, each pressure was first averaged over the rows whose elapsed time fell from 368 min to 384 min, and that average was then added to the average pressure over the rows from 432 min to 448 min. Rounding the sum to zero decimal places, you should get 766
